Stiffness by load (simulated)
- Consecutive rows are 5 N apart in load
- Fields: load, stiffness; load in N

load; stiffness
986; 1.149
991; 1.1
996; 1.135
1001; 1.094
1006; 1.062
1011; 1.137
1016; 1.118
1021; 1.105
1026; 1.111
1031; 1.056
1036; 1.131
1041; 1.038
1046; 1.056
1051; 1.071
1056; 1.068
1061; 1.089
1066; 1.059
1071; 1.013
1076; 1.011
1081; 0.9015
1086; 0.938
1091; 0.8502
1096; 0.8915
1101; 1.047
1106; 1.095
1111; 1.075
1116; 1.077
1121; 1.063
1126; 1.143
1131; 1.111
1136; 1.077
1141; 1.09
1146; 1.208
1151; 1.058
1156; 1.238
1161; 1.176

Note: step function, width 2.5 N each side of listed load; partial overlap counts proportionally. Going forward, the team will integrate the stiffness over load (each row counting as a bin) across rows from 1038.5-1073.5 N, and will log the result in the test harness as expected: 37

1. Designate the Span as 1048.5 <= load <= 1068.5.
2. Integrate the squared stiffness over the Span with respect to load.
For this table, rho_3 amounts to 23.0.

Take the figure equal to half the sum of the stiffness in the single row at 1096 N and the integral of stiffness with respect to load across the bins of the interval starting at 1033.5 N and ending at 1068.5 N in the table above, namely 19.2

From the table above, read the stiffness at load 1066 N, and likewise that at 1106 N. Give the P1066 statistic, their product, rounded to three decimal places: 1.160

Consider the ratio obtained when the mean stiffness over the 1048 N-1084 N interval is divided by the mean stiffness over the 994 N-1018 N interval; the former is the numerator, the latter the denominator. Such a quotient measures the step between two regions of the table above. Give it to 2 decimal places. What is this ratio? 0.93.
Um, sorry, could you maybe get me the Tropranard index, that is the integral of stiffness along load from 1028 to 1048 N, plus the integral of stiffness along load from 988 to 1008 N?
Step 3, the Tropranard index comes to 43.4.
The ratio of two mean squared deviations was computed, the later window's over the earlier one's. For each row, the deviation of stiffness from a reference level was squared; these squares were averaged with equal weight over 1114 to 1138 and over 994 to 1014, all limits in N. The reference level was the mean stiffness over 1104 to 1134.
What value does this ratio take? 1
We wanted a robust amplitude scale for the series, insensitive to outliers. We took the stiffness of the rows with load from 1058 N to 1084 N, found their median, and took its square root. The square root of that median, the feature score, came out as 1.01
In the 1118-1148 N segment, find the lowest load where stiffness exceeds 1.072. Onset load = 1126 N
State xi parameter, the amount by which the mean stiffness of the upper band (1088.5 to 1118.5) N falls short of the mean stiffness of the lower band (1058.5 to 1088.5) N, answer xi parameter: 0.00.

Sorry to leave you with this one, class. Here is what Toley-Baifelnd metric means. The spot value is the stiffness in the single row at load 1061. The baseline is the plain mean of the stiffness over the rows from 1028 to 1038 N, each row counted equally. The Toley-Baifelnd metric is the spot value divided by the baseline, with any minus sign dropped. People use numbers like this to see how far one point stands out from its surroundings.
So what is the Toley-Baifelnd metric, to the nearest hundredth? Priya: 1.00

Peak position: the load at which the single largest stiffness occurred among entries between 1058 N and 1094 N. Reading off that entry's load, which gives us 1061 N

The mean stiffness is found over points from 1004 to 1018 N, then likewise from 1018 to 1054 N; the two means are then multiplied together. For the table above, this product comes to 1.20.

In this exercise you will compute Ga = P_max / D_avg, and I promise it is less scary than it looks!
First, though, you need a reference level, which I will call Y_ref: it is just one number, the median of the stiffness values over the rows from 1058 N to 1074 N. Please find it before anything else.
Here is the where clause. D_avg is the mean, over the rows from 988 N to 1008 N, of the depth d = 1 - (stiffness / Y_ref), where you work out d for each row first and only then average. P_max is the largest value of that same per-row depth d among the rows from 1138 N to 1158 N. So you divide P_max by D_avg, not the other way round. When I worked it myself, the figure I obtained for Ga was 0.0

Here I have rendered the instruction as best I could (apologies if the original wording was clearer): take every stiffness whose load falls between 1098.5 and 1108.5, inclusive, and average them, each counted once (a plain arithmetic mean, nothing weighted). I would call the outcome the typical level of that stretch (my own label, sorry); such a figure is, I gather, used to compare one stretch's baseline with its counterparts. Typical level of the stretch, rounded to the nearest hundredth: 1.07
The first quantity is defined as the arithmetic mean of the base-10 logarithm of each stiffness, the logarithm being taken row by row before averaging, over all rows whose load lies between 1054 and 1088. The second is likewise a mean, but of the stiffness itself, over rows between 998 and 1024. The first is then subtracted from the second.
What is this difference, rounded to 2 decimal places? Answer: 1.10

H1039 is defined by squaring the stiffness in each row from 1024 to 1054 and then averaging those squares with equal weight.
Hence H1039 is 1.16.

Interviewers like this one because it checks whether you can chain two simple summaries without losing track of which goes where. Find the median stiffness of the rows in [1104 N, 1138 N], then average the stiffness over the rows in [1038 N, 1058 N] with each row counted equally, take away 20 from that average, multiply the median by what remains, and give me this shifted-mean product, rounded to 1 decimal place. -20.4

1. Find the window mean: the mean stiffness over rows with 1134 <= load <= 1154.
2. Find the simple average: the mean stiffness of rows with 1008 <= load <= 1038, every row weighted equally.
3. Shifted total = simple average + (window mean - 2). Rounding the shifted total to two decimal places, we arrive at 0.22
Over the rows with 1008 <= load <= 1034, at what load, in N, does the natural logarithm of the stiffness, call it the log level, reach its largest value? 1011 N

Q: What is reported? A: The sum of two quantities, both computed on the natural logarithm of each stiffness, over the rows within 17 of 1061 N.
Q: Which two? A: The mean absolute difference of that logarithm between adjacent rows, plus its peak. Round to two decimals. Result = 0.10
